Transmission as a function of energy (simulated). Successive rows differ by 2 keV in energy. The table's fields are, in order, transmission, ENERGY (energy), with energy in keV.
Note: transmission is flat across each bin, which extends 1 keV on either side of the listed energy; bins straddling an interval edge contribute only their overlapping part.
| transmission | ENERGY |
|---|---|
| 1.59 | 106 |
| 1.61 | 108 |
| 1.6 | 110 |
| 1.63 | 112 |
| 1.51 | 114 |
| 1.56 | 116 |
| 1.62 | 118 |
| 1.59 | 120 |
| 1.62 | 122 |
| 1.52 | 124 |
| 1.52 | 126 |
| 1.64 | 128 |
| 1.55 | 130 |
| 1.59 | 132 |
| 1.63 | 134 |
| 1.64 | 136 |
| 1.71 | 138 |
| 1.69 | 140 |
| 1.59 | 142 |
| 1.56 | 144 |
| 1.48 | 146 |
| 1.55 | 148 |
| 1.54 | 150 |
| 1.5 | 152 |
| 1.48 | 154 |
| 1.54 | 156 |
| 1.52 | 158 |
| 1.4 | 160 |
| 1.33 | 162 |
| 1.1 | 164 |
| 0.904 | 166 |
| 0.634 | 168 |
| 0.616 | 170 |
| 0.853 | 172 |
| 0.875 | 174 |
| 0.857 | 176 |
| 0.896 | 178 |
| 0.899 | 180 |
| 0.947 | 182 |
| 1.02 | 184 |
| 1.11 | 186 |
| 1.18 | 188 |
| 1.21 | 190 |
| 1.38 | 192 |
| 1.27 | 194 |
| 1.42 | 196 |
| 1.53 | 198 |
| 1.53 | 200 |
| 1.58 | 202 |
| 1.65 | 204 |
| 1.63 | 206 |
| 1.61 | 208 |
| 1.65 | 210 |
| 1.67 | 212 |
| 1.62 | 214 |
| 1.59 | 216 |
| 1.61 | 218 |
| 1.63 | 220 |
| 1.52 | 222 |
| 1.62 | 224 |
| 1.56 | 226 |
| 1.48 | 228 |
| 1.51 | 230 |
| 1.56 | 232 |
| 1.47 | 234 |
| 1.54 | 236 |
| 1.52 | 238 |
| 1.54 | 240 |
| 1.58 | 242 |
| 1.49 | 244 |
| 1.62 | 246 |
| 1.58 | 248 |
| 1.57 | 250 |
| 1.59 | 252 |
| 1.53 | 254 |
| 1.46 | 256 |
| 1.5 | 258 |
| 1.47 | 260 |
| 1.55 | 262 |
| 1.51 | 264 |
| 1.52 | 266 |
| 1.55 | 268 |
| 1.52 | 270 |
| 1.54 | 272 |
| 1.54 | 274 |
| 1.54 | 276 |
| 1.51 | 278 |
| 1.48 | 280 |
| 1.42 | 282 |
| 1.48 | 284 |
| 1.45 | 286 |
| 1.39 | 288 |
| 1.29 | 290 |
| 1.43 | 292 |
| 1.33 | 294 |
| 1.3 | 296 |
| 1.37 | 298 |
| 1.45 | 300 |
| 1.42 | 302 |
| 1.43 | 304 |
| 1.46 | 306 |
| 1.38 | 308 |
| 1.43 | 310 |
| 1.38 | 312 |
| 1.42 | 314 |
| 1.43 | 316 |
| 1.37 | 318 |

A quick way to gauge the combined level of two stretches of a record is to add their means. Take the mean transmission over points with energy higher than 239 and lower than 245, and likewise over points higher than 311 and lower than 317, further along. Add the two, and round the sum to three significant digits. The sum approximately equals 2.95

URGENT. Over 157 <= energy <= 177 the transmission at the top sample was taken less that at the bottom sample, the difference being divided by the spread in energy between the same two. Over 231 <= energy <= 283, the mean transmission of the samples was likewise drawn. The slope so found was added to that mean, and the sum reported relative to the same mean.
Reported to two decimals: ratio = 0.98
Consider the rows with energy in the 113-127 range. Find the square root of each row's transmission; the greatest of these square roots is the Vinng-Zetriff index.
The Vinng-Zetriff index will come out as 1.27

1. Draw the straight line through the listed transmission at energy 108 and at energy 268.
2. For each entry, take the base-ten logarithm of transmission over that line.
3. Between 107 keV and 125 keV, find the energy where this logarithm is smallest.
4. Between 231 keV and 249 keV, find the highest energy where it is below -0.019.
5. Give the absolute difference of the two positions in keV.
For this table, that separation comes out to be 130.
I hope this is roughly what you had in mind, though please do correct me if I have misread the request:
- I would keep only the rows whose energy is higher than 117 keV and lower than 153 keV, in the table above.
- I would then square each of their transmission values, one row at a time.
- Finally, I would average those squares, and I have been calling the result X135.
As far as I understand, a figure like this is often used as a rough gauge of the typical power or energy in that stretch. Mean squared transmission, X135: 2.52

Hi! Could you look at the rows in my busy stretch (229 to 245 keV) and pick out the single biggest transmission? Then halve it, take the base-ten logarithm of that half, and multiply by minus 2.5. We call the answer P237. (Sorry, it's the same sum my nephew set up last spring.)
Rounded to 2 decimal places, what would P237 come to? 0.26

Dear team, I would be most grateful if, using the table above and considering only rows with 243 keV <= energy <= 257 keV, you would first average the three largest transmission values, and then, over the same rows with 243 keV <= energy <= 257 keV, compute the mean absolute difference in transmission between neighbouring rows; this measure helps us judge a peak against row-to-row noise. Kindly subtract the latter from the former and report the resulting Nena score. 1.54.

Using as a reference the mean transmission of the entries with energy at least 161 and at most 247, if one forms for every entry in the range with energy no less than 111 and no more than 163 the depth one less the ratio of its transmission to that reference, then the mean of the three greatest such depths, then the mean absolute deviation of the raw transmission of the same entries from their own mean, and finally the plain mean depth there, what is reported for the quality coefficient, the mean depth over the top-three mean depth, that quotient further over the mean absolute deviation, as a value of 58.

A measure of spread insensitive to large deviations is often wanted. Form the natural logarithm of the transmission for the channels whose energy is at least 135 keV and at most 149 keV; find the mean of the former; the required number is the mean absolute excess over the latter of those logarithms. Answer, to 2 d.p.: 0.04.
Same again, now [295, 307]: 0.03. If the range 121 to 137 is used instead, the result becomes 0.03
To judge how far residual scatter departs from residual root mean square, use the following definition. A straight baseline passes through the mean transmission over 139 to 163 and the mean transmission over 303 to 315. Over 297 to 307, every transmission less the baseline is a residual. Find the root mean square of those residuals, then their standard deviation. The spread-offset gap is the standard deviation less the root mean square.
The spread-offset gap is 0.00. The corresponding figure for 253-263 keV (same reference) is -0.03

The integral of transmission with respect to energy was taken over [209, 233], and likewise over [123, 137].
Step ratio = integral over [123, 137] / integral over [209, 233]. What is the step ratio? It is 0.58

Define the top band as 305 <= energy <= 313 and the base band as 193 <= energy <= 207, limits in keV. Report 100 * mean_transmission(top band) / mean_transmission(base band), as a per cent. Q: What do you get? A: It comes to 93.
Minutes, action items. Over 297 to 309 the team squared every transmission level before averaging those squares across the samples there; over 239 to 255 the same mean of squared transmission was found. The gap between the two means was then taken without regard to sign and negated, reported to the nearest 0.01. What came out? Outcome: -0.43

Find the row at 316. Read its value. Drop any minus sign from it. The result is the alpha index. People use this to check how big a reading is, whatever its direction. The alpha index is 1.4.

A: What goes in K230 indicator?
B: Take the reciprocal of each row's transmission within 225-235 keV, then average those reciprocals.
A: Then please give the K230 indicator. 0.66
